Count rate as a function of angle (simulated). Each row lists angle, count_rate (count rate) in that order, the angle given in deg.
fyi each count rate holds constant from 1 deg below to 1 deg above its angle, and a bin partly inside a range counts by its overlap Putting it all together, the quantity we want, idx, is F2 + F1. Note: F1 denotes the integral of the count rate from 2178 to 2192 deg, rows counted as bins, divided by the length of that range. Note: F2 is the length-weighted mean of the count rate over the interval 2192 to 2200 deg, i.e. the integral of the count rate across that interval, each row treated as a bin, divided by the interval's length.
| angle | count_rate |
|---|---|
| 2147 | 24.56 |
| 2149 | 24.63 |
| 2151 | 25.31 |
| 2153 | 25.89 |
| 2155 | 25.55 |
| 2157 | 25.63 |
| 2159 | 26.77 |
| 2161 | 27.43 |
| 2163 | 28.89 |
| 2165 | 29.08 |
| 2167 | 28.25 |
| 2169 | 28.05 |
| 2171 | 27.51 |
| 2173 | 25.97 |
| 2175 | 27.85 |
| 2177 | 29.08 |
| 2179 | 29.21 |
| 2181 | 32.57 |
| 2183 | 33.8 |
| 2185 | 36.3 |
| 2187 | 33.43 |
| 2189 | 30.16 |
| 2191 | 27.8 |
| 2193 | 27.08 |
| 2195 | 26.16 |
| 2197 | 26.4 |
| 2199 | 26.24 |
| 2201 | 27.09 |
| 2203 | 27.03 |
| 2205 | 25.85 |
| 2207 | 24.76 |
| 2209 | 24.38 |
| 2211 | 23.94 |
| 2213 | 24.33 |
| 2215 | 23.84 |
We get 58.4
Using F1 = 32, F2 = 26.5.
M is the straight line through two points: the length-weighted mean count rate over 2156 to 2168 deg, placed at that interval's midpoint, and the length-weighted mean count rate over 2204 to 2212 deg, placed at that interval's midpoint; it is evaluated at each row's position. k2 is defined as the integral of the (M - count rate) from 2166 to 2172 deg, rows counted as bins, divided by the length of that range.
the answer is -0.71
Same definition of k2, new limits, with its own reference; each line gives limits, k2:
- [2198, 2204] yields -1.61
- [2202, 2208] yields -0.96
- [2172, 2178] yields -0.79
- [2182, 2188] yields -8.31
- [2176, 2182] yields -3.70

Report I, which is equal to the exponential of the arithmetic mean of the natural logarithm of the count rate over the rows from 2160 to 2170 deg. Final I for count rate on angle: 28.3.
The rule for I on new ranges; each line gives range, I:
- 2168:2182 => 28.5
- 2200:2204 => 27.1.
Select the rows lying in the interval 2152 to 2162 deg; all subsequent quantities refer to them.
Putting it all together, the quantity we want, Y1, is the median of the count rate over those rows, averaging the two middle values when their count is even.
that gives 25.9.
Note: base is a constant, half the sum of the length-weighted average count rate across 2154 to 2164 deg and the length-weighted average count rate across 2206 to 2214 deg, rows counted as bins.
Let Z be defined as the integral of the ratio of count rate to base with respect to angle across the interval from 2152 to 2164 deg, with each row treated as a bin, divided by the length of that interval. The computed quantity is 1.04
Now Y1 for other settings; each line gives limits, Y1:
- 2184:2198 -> 27.8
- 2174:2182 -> 29.1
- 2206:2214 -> 24.4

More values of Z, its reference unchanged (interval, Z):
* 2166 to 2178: 1.09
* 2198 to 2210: 1.01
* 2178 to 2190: 1.27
